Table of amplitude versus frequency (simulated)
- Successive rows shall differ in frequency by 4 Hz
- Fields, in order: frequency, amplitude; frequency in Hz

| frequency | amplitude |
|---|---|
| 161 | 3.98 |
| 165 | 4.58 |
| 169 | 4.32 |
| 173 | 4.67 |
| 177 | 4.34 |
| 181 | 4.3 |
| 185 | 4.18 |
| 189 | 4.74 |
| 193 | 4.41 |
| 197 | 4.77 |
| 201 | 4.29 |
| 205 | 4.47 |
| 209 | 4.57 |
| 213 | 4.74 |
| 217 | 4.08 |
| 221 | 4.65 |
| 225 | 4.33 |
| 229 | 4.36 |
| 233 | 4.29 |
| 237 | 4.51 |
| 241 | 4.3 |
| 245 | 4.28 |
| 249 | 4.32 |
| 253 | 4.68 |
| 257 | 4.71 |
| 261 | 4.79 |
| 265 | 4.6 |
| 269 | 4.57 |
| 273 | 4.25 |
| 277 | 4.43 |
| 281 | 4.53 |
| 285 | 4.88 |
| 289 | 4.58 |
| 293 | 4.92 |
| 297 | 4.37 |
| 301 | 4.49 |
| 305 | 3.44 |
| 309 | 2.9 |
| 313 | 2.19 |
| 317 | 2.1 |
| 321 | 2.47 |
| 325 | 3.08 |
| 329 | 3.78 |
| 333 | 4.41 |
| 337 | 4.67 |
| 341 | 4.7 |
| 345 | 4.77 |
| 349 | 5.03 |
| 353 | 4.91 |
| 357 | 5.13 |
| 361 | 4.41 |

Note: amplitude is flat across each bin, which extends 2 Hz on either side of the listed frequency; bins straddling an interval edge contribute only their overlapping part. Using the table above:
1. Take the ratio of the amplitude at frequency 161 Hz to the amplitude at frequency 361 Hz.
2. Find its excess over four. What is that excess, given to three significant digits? -3.10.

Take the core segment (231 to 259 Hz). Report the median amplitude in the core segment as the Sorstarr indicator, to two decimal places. 4.32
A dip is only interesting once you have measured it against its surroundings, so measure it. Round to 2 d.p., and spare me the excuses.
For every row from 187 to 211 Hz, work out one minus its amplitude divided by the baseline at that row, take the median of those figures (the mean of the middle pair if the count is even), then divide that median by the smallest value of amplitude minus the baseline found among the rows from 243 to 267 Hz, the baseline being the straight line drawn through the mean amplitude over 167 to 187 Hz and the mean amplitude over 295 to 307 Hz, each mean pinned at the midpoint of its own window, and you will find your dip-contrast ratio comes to -0.84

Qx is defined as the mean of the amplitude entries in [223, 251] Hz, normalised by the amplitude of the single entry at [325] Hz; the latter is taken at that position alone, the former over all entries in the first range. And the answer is 1.41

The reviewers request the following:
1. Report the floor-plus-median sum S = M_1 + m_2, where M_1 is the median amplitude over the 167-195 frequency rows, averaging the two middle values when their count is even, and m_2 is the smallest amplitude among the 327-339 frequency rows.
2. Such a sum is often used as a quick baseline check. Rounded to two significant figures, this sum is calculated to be 8.1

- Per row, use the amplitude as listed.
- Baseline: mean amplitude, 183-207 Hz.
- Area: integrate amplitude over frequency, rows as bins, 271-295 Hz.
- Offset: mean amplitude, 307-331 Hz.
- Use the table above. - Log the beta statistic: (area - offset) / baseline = 24.0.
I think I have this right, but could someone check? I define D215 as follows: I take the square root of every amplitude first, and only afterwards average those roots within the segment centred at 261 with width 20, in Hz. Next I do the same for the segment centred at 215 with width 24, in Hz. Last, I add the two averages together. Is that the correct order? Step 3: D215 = 4.28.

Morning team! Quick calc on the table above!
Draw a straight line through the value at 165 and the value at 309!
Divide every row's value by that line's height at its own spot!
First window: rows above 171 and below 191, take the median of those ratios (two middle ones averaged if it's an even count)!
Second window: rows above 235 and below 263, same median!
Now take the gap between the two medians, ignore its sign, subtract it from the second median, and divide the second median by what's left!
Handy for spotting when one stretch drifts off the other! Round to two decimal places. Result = 1.23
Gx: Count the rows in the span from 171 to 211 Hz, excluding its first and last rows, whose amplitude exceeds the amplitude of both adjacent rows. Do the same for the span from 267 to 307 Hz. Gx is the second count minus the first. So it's 1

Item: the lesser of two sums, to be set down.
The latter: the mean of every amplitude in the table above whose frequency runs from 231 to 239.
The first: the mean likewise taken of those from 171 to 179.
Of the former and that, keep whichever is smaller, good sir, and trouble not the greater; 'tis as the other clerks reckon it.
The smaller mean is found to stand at 4.40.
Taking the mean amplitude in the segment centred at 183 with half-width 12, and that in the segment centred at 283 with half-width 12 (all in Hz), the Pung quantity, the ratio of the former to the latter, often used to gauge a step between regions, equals 0.97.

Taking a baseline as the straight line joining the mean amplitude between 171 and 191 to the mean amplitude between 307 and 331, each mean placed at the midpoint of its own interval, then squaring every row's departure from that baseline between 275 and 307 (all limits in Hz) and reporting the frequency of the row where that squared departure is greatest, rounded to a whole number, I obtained 293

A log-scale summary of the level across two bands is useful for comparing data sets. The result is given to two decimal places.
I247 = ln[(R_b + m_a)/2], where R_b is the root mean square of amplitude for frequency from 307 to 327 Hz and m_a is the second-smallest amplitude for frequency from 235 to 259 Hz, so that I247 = 1.24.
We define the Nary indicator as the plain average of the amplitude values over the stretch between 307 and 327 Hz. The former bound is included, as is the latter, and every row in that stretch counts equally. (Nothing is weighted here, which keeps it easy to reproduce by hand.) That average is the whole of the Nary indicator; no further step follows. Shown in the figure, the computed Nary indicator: 2.5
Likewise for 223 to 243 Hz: 4.4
